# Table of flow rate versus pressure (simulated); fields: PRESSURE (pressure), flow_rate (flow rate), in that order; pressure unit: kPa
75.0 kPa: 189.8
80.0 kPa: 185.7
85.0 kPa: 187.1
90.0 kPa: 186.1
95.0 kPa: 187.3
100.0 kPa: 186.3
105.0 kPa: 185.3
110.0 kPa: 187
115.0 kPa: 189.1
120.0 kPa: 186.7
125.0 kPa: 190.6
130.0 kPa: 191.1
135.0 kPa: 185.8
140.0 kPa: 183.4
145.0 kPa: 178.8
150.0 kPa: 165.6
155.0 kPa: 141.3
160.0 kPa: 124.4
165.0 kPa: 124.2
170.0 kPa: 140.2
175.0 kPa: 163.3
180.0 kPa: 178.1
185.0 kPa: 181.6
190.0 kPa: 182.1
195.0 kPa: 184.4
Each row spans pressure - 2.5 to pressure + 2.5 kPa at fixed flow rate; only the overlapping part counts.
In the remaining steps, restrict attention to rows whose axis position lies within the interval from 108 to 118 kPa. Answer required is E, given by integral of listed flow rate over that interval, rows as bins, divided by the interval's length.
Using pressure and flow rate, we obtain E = 188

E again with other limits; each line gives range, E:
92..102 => 187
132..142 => 185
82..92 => 187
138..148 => 180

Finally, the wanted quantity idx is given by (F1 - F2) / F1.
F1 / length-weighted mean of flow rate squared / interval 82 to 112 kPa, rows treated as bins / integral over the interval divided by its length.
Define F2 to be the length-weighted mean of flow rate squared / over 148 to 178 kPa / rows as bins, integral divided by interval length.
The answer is 0.40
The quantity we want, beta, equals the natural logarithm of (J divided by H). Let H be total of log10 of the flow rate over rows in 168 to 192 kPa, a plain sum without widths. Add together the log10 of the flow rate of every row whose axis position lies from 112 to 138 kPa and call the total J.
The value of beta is 0.022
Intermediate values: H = 11.1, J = 11.4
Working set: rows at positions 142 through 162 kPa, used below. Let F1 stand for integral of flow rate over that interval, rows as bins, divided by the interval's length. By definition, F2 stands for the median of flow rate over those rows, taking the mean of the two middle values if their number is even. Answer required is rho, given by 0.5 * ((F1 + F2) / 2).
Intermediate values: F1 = 154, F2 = 153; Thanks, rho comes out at 77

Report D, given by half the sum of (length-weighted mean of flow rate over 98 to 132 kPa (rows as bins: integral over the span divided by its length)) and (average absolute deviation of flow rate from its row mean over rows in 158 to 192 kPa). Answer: 105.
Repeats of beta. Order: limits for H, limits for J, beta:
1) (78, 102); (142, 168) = -0.049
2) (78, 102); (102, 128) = 0.001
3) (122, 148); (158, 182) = -0.049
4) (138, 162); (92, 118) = 0.034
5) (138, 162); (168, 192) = 0.014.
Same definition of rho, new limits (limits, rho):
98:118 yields 93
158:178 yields 68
